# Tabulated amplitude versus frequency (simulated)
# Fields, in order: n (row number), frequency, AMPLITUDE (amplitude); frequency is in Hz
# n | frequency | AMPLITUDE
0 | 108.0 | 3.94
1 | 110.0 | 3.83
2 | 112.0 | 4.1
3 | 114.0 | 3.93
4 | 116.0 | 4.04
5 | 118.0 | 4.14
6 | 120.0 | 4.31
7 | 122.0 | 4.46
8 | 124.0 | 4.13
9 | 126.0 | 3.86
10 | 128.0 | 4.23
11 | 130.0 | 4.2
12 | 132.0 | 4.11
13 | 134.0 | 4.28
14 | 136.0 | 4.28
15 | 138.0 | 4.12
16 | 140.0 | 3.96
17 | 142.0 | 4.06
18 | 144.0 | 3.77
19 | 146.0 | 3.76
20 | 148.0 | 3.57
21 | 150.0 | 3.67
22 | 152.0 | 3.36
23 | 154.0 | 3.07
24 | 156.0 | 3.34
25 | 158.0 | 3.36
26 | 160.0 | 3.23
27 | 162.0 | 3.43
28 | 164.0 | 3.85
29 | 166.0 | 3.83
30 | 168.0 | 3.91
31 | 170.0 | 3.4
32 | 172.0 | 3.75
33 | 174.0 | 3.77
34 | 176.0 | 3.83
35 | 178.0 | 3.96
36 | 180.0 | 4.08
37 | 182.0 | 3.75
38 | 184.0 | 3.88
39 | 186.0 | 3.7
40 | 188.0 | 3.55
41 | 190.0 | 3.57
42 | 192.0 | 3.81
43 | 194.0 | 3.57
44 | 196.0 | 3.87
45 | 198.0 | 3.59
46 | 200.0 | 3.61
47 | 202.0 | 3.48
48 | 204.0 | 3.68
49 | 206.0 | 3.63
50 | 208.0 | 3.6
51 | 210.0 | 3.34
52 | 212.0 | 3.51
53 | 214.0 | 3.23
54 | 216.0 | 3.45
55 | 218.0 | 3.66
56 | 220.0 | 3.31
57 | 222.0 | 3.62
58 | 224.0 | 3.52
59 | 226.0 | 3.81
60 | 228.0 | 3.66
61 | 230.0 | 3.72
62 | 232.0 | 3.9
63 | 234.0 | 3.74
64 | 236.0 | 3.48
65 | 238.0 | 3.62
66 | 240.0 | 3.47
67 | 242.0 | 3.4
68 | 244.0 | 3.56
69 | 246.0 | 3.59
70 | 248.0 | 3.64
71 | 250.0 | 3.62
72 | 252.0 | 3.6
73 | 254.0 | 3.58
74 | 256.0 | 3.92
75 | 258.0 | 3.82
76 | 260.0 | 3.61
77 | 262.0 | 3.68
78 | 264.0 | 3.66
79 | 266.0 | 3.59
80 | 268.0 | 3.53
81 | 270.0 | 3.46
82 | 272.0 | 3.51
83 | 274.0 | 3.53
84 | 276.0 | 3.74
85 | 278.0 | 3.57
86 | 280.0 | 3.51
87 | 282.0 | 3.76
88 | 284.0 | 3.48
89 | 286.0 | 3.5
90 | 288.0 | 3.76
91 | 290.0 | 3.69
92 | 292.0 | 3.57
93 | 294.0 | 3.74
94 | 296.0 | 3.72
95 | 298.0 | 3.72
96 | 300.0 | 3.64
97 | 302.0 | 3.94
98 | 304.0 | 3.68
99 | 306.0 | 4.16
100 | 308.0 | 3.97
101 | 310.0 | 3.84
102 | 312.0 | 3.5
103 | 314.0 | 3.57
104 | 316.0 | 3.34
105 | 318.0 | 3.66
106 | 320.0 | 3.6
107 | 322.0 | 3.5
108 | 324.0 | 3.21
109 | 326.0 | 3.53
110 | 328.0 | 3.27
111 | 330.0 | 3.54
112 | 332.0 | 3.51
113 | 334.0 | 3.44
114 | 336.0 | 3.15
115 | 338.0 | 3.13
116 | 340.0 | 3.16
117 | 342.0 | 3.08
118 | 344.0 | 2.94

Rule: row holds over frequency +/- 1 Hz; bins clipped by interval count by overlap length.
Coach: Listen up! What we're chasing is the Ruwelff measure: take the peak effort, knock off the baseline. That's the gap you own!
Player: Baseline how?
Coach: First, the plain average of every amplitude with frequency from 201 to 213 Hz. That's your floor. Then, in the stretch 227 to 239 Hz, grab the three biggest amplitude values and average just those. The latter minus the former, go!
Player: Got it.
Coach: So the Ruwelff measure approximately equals 0.25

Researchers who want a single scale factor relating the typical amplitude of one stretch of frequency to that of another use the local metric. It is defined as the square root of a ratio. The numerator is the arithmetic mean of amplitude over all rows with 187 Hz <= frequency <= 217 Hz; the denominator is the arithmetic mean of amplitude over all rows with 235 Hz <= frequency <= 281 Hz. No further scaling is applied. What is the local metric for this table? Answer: 1.00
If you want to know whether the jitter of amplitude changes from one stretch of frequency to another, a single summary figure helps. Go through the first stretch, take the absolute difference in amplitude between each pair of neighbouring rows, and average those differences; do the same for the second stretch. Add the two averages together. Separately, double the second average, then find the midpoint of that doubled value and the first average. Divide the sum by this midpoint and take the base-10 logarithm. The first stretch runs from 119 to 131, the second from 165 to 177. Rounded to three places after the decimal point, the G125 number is 0.134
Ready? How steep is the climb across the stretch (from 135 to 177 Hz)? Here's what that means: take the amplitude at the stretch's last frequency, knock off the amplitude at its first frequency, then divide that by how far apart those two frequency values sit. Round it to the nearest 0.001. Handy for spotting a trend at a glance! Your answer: -0.011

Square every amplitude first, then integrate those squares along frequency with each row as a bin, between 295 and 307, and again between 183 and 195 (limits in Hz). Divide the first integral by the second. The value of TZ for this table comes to 1.07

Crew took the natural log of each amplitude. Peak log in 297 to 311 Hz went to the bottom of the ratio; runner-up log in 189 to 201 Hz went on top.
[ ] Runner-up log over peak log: 0.94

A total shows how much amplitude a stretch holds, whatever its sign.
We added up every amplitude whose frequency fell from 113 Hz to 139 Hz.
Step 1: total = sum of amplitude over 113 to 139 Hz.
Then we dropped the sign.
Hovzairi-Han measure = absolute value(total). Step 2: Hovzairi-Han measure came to 54.1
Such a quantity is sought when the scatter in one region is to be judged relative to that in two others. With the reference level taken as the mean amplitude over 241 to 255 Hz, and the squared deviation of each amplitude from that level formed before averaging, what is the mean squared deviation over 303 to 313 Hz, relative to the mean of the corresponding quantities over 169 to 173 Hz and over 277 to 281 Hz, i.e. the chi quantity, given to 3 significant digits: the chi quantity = 7.37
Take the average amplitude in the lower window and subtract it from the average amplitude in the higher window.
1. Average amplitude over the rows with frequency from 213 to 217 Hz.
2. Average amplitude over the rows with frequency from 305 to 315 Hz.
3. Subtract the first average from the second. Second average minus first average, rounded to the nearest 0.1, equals 0.5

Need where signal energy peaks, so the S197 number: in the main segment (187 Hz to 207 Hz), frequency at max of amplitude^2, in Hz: 196.0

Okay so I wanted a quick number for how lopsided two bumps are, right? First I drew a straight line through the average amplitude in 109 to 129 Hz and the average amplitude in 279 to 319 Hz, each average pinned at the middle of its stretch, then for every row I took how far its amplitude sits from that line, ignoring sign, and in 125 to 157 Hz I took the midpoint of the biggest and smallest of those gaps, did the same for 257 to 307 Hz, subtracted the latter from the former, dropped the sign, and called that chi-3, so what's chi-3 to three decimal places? 0.237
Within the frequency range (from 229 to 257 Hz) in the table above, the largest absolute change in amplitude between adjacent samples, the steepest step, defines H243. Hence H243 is 0.34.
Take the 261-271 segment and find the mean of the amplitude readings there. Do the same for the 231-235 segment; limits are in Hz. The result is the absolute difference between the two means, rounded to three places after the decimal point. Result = 0.236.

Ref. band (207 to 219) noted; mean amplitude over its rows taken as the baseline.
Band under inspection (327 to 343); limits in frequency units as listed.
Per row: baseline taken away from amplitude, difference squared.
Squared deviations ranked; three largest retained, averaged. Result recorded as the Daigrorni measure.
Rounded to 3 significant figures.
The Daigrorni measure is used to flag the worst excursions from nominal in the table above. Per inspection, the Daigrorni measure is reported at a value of 0.120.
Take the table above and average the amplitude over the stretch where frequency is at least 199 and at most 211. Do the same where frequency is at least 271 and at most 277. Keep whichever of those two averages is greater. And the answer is 3.6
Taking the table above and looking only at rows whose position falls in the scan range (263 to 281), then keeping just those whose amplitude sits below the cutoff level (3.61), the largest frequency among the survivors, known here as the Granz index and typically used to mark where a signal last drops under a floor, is 280.0 Hz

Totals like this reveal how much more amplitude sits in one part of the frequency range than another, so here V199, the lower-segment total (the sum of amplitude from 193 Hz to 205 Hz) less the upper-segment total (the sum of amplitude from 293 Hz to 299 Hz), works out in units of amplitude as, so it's 10.6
